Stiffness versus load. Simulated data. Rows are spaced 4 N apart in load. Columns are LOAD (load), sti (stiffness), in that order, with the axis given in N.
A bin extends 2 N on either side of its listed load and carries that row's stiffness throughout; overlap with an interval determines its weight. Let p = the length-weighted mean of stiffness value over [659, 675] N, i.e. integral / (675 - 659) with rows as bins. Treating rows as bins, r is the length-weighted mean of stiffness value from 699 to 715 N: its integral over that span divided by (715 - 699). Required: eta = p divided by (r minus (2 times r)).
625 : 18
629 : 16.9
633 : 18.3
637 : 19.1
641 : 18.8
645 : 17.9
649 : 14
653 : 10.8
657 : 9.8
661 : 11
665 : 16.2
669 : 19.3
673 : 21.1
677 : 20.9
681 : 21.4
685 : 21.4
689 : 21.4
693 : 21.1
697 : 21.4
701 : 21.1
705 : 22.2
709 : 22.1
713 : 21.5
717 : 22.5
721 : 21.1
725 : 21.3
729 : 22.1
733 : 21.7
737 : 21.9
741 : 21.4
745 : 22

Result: -0.8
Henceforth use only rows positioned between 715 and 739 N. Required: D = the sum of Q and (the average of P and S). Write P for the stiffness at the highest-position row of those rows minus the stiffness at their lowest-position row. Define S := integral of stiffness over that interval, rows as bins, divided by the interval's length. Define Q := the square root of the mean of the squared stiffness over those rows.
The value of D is 32.4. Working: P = -0.6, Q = 22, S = 21.8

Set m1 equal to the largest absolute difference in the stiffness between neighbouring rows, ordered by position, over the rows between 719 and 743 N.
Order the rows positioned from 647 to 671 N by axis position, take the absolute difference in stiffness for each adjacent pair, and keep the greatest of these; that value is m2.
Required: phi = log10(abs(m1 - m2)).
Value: 0.64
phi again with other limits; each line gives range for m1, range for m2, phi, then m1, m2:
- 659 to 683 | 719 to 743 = 0.64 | 5.2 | 0.8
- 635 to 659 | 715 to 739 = 0.40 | 3.9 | 1.4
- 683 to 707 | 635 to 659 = 0.45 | 1.1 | 3.9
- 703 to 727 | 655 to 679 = 0.58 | 1.4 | 5.2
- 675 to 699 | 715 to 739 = -0.05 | 0.5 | 1.4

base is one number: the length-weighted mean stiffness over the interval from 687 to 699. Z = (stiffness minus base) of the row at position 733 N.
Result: 0.4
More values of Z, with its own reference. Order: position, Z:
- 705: 0.9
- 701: -0.2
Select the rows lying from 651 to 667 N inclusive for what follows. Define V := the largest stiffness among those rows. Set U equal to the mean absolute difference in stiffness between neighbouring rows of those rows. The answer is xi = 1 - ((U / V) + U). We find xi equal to -1.6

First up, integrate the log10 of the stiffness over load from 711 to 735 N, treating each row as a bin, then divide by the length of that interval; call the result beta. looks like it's 1.34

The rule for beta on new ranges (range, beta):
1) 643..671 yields 1.14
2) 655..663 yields 1.02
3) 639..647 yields 1.26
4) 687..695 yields 1.33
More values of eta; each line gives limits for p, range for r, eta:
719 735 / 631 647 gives -1.2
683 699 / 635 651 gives -1.2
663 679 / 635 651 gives -1.1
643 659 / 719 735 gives -0.6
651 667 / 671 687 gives -0.6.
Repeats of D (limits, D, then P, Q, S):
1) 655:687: 32.8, 11.6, 18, 17.6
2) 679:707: 32.5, 0.8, 21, 21.4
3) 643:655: 18.1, -7.1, 15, 14.2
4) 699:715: 32.8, 0.4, 22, 21.7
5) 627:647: 27.8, 1.0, 18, 18.2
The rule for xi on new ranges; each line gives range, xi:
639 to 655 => -1.8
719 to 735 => 0.5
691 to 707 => 0.4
